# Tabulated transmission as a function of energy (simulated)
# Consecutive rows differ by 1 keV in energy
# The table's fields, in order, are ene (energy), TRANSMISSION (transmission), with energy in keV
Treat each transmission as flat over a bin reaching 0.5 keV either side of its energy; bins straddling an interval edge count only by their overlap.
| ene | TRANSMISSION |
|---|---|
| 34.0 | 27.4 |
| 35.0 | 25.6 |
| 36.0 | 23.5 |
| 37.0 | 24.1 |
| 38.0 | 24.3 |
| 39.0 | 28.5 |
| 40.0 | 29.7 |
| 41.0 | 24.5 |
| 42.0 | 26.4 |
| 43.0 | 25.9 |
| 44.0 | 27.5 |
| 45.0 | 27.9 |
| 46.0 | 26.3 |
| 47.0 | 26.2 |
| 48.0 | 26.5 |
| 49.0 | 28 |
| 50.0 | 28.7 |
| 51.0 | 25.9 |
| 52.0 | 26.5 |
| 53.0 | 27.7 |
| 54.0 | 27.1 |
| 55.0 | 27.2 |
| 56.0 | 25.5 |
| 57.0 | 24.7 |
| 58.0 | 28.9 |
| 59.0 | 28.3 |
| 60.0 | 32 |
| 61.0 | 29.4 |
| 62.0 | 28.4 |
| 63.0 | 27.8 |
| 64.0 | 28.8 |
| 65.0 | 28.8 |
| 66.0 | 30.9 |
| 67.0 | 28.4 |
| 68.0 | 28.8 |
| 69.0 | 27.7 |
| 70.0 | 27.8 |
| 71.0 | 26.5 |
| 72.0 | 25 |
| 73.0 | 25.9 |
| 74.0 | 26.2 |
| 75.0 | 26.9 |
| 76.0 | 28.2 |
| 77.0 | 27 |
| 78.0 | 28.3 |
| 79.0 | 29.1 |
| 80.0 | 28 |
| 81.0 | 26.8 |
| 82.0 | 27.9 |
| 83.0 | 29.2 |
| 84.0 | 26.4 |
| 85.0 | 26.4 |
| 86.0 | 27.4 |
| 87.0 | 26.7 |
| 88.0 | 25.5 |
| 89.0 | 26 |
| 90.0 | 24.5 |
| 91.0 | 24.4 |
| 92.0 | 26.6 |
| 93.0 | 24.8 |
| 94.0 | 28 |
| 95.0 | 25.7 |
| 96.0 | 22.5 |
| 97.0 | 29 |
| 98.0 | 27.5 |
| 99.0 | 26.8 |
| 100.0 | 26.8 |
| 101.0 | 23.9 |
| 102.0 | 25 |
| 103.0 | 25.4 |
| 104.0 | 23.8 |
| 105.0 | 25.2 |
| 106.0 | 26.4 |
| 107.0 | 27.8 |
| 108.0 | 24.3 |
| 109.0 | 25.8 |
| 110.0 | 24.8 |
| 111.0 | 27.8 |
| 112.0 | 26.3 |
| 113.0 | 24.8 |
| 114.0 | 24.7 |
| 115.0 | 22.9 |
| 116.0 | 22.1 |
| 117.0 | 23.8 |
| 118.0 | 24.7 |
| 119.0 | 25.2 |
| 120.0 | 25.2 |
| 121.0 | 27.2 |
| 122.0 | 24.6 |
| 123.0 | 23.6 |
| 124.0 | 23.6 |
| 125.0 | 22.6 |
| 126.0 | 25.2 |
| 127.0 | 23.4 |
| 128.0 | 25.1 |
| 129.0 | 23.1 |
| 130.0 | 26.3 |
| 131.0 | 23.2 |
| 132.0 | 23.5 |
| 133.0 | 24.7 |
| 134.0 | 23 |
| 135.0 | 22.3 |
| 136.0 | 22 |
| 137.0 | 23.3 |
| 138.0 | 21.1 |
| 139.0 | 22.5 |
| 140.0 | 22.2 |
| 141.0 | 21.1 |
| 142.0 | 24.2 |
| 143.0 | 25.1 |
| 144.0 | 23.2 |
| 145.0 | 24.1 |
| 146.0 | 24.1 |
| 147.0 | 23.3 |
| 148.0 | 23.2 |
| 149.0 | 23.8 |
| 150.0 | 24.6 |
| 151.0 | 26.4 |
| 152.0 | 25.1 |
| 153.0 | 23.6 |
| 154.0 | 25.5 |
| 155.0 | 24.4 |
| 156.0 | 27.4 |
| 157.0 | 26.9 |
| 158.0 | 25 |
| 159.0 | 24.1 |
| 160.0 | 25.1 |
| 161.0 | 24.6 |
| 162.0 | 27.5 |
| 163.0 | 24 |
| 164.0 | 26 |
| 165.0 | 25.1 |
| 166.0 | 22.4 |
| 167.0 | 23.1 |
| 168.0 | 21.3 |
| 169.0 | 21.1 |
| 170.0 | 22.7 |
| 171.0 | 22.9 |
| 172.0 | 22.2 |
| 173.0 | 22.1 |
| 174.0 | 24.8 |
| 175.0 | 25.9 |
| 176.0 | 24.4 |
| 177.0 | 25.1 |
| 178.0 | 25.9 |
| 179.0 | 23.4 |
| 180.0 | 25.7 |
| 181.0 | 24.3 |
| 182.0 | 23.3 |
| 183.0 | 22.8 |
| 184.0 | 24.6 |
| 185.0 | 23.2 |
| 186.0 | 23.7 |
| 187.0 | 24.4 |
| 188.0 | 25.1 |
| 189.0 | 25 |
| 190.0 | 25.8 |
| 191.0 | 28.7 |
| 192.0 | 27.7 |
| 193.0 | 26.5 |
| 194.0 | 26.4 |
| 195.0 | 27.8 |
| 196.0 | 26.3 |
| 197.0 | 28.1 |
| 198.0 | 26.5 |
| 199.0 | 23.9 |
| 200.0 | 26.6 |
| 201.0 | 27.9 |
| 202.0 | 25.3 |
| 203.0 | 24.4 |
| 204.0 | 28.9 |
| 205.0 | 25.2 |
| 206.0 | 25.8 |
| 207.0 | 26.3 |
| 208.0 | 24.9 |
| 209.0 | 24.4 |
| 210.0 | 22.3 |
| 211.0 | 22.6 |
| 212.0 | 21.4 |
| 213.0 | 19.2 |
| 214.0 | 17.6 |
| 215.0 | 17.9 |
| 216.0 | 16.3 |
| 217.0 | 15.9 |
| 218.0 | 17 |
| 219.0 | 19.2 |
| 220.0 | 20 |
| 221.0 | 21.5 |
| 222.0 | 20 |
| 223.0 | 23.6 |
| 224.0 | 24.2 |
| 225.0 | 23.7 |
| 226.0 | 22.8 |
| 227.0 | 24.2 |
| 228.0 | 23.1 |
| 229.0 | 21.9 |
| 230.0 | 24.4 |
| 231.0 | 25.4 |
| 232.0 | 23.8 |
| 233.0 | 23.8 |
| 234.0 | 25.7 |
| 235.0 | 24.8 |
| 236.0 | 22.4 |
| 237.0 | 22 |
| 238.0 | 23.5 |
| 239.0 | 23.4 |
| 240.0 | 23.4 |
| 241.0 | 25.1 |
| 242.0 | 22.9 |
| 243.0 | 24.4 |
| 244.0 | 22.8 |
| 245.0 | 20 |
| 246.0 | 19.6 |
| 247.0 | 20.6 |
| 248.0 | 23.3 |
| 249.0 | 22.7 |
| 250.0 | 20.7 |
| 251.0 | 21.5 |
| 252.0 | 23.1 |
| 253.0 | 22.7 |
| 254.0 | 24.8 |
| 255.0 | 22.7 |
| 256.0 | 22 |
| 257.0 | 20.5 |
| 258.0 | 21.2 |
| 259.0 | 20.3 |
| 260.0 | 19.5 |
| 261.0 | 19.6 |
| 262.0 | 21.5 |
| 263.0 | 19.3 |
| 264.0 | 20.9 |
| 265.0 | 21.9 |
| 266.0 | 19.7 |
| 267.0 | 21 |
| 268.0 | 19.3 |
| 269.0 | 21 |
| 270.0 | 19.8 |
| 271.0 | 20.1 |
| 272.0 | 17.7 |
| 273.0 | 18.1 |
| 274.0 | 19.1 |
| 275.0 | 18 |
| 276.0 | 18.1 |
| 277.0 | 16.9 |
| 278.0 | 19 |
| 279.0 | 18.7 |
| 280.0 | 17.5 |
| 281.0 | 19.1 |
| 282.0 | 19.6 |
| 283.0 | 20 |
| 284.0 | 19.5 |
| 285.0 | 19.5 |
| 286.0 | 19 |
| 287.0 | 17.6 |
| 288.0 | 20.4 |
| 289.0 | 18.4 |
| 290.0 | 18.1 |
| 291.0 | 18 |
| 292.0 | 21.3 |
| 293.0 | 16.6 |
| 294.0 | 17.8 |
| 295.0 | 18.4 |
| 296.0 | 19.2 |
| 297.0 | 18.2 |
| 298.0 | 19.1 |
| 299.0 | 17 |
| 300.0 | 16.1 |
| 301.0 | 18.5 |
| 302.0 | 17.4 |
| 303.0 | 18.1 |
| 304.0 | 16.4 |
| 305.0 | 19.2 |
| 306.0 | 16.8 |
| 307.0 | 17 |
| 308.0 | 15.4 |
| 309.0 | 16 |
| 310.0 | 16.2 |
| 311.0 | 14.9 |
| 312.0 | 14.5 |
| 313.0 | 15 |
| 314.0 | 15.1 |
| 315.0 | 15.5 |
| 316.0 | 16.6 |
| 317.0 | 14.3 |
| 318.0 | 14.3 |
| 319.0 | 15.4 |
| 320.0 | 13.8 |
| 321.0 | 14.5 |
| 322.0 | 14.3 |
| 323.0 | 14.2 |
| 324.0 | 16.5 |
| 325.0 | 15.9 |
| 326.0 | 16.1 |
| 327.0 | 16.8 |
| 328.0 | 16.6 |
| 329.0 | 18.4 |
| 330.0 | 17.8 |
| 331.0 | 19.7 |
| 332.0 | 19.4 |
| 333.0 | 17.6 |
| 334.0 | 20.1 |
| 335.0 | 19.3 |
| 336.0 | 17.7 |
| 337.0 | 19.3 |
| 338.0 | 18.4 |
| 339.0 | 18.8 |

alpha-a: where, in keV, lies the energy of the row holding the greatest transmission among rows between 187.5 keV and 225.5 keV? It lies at 204.0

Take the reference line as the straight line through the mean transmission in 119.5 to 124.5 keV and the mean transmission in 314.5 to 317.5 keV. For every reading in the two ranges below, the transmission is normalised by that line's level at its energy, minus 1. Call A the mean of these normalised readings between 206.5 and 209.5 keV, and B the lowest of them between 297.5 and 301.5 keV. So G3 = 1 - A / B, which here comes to 26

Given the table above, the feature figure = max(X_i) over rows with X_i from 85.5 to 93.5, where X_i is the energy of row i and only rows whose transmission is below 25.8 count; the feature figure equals 93.0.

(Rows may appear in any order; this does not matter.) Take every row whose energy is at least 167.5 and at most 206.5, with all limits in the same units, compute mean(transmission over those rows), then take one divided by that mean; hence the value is 0.040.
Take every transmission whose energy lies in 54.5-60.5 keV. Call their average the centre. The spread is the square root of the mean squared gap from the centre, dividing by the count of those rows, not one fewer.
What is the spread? 2.39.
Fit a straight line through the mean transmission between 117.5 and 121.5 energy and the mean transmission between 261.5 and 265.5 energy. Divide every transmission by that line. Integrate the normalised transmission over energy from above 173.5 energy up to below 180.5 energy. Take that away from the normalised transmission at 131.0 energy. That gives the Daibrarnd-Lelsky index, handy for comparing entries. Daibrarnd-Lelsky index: -6.5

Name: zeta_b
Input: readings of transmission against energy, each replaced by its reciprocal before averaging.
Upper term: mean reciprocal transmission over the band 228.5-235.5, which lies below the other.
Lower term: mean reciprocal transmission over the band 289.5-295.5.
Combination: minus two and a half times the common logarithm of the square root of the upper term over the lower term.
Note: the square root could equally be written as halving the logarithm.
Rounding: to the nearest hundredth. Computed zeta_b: 0.15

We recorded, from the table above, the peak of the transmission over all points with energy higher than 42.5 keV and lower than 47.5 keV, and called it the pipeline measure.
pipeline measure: 27.9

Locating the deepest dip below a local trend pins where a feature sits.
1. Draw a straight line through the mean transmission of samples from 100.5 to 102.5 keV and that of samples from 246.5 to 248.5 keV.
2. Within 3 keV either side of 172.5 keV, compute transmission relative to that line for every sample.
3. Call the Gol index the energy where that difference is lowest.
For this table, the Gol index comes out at 173.0 keV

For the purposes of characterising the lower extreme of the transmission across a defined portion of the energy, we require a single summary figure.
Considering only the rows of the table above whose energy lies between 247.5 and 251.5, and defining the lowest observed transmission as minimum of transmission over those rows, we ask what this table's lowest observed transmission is 20.7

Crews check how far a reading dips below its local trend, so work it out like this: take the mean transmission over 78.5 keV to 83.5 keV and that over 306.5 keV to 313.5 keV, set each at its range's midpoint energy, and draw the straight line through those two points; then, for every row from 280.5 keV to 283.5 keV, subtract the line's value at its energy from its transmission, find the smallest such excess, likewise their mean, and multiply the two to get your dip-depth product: 4.7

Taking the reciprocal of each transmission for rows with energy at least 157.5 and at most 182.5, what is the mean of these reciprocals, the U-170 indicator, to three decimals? 0.042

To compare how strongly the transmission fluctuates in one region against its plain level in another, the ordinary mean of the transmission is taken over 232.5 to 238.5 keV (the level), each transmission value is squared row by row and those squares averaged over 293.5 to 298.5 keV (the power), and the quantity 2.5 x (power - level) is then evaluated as 801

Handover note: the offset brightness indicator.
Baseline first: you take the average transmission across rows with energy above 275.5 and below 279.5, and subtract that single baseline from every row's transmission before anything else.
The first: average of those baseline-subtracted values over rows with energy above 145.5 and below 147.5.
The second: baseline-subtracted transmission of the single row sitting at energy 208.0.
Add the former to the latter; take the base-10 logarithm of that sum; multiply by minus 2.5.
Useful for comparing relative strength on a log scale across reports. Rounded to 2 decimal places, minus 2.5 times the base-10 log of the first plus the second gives -2.72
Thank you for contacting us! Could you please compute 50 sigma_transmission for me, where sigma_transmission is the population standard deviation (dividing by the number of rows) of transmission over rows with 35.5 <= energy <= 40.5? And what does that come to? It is 128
